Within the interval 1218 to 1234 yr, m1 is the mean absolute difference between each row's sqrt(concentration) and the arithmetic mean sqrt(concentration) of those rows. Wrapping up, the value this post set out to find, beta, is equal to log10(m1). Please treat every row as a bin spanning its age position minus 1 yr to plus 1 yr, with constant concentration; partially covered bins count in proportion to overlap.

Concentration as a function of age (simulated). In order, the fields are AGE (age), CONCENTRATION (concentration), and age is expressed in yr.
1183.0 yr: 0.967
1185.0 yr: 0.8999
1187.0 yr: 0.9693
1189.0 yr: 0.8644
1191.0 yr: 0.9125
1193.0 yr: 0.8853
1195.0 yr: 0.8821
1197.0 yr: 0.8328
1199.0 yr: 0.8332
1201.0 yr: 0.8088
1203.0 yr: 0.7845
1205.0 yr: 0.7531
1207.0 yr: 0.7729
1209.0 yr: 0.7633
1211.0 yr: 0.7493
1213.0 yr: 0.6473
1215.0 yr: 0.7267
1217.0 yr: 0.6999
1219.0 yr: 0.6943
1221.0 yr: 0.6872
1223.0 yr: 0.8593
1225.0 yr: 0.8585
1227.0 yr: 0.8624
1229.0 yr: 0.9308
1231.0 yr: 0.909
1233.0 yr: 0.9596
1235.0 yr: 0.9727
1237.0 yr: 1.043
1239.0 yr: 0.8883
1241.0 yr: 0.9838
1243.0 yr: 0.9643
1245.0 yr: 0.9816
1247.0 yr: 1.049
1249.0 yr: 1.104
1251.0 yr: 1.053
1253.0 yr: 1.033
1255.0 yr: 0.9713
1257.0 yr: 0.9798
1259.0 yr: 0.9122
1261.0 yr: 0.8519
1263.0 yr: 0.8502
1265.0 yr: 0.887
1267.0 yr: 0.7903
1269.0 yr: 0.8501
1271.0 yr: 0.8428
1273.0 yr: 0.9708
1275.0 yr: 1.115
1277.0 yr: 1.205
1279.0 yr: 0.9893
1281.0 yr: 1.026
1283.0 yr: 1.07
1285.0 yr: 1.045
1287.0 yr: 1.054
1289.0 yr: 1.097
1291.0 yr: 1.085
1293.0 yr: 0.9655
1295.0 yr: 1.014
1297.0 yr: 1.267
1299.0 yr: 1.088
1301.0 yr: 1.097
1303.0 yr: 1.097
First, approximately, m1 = 0.0433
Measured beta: -1.36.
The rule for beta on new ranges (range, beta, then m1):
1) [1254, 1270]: -1.57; 0.0270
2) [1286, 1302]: -1.58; 0.0261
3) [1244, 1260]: -1.61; 0.0245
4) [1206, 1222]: -1.68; 0.0209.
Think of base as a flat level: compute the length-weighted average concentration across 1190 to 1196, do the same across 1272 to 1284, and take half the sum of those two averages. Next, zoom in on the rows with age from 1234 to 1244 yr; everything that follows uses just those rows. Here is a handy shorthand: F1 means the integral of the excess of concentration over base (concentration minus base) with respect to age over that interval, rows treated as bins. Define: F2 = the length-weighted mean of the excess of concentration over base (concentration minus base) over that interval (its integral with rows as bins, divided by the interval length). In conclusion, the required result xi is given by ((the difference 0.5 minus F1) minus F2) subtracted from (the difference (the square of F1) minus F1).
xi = -0.50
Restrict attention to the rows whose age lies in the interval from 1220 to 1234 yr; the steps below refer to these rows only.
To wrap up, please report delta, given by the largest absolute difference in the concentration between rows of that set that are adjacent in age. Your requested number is 0.17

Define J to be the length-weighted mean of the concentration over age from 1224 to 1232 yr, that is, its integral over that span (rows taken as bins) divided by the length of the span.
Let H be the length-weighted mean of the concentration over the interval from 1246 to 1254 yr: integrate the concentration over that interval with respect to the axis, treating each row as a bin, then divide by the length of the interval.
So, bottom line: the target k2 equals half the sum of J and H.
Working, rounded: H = 1.06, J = 0.89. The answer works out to 0.97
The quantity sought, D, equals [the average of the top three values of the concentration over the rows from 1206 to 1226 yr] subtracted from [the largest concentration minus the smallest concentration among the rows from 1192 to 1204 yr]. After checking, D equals -0.73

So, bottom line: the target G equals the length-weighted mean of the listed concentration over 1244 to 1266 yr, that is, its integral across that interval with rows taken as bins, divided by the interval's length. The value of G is 0.97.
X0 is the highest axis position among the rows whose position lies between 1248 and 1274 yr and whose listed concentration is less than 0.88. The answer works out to 1271.0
